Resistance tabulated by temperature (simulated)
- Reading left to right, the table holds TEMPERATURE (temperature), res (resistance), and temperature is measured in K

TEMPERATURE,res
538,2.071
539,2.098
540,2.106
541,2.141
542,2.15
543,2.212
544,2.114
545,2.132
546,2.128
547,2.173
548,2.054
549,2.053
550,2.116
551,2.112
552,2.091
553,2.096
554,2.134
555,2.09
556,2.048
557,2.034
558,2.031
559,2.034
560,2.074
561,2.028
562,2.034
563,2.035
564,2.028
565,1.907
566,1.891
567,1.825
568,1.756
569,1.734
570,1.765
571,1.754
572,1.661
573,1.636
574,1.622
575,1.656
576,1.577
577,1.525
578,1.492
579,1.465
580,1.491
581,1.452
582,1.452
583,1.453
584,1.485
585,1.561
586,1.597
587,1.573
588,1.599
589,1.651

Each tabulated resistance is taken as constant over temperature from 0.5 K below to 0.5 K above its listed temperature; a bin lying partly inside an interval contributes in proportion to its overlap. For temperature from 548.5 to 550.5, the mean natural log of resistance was 0.73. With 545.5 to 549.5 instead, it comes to 0.74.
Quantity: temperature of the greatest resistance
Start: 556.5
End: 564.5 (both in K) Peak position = 560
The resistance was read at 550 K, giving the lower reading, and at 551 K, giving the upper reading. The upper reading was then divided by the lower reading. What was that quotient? 0.998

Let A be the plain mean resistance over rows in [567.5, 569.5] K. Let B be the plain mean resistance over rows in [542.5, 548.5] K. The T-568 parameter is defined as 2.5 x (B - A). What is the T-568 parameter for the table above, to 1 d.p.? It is 1.0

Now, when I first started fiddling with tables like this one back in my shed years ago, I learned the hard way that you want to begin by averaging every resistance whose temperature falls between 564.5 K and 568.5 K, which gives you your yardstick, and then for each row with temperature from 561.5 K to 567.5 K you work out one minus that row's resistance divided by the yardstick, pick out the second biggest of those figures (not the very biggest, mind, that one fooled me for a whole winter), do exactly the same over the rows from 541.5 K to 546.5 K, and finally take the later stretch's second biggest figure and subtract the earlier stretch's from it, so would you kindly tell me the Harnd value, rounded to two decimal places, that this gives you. 0.13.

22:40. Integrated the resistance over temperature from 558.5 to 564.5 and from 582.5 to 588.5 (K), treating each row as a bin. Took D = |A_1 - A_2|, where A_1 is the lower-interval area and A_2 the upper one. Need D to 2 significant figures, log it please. 3.0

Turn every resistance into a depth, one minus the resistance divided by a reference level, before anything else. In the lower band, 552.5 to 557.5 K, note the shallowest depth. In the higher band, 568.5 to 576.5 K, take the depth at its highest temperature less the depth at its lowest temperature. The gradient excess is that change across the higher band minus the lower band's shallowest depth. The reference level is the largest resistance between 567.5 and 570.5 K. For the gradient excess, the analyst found 0.30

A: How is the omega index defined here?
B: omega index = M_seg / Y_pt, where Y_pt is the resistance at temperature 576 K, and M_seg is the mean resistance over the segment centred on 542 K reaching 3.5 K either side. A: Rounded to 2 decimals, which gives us 1.35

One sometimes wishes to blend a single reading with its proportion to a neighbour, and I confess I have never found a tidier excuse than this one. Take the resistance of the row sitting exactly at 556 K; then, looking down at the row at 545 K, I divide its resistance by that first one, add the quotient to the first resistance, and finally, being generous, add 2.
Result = 5.09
